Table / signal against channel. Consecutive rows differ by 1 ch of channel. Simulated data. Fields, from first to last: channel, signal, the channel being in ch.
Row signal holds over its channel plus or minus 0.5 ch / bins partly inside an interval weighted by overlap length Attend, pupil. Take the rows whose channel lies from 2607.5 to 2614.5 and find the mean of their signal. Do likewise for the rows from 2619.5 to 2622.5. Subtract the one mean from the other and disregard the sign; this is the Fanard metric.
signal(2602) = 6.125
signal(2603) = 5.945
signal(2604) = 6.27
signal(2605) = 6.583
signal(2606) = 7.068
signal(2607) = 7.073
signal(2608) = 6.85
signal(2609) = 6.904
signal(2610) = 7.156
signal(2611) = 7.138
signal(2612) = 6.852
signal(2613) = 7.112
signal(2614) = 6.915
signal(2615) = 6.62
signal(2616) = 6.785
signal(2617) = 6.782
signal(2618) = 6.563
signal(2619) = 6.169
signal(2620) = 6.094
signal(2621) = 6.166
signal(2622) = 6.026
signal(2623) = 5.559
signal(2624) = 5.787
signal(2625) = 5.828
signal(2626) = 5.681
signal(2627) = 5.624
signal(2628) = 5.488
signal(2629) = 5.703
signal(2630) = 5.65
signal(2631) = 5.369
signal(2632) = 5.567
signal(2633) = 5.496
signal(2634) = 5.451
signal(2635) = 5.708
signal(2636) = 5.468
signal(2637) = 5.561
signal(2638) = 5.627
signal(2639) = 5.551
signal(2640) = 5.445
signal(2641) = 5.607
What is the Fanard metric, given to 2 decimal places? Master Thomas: 0.89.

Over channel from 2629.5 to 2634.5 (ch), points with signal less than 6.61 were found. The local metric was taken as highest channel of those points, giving 2634 ch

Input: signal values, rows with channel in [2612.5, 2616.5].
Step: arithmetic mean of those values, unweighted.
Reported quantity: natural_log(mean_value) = 1.93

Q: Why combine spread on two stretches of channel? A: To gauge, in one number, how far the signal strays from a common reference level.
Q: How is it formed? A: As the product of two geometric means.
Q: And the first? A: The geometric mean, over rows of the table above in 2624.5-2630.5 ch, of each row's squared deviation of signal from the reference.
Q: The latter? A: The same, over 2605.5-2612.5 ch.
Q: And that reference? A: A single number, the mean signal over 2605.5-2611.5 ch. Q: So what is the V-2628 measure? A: 0.0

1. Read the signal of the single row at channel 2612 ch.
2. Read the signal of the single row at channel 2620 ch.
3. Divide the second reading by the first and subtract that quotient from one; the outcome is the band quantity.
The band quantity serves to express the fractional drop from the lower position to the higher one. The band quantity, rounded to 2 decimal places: 0.11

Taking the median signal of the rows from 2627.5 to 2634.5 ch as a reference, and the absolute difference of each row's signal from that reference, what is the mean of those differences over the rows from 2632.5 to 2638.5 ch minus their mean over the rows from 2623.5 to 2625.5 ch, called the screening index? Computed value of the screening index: -0.23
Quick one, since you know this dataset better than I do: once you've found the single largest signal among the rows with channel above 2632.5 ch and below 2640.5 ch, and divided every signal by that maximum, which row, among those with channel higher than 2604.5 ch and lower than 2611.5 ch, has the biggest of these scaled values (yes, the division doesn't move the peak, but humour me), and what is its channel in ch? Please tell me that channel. 2610 ch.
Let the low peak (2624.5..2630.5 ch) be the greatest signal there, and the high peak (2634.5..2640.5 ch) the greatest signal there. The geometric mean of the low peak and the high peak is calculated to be 5.77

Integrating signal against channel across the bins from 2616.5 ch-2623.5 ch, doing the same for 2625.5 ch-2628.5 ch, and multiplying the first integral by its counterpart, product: 728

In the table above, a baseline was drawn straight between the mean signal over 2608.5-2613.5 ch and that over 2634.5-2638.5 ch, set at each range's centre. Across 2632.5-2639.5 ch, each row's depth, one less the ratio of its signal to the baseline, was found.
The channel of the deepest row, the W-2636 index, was 2633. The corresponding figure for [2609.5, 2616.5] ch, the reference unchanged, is 2615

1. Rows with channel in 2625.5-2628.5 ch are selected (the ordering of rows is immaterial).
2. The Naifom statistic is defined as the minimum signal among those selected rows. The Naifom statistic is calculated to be 5.488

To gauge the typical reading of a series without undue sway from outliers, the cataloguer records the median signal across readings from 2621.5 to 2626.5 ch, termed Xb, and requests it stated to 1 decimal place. 5.8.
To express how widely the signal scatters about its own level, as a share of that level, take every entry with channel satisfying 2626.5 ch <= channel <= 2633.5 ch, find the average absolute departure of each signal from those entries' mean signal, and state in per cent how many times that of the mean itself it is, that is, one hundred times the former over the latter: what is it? 1.6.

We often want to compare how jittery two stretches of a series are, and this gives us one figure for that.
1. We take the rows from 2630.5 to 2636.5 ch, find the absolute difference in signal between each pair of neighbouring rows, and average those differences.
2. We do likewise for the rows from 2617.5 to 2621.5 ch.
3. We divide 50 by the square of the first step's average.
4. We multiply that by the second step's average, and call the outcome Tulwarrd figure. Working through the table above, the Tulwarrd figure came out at 343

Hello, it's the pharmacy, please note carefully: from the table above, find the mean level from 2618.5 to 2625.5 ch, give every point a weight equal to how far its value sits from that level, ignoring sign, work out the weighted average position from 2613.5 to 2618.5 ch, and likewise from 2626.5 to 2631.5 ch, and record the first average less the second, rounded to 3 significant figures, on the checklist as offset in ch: -13.3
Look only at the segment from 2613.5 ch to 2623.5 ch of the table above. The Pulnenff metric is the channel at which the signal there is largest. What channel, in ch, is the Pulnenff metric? 2614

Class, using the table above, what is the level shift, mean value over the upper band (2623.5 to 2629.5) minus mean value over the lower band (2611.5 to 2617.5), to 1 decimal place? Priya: -1.2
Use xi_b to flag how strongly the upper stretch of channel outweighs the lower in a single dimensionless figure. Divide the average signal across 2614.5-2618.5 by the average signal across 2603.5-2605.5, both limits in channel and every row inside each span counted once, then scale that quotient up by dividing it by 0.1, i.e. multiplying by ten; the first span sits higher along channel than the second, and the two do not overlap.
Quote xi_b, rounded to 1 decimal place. 10.4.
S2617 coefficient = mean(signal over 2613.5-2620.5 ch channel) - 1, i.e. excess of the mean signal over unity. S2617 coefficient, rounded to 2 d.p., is 5.56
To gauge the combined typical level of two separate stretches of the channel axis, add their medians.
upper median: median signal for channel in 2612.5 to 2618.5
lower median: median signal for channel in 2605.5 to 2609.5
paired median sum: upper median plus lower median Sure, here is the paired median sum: 13.8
